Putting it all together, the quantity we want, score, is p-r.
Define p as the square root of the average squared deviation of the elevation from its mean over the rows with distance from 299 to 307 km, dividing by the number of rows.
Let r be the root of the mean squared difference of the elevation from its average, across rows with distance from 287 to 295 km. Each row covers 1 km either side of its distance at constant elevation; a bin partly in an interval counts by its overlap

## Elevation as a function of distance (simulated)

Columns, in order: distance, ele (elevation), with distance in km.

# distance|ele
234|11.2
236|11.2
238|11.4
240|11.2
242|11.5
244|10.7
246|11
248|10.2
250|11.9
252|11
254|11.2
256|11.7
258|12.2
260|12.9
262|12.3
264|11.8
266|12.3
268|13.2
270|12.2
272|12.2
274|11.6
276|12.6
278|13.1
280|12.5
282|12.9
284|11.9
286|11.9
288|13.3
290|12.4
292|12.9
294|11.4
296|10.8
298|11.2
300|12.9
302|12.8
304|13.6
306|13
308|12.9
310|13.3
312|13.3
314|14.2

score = -0.40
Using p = 0.31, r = 0.7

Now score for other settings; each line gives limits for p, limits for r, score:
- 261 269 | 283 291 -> -0.07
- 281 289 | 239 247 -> 0.32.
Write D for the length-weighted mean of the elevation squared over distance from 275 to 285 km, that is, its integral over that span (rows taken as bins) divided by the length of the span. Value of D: 159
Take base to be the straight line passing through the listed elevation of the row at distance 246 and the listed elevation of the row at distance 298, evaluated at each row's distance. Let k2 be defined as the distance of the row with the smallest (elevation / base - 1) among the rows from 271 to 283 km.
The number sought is 274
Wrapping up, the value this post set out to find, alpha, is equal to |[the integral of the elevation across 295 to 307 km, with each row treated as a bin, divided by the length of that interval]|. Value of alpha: 12.4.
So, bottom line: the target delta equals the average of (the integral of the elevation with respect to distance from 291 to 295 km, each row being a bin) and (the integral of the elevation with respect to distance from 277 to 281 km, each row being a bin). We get 49.9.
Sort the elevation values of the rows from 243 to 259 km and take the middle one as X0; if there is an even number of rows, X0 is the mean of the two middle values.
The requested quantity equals 11.1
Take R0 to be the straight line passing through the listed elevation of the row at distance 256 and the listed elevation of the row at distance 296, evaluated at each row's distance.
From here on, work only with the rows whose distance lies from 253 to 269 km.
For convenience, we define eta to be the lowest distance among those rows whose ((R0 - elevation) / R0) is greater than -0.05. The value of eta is 254 km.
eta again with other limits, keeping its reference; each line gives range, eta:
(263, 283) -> 264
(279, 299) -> 296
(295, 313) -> 296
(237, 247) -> 238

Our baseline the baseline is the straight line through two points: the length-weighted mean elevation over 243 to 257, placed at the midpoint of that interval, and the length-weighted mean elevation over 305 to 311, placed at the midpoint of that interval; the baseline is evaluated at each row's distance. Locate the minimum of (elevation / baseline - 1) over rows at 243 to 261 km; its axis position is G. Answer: 248 km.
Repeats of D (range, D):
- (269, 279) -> 153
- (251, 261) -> 140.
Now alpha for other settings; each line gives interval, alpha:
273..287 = 12.4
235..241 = 11.3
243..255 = 11.0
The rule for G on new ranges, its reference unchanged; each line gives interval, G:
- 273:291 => 286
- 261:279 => 274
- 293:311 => 296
